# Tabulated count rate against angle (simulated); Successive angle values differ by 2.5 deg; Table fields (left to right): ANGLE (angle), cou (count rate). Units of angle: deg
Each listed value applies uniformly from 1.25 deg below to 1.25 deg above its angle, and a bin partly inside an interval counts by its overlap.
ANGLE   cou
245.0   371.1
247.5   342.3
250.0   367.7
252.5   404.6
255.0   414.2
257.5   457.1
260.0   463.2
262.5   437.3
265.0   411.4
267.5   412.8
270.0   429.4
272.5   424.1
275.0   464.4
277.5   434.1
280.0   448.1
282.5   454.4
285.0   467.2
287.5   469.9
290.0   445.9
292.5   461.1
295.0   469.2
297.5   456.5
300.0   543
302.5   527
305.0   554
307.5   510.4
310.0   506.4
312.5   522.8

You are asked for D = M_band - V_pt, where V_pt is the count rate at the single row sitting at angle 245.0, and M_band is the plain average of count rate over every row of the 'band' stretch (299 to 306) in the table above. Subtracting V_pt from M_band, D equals 170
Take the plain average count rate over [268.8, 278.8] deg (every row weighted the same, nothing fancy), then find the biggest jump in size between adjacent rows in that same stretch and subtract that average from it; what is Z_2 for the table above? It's -398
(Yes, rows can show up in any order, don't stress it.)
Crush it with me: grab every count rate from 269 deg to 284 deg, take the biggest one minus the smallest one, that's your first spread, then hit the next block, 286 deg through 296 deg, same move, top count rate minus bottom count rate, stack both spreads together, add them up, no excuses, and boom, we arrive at 64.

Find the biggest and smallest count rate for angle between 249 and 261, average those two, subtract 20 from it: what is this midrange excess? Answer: 395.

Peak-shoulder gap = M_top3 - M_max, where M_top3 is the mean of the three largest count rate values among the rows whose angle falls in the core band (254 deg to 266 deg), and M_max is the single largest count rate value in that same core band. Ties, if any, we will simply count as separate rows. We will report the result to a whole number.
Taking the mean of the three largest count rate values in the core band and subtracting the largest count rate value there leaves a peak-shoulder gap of -11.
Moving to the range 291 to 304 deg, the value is -30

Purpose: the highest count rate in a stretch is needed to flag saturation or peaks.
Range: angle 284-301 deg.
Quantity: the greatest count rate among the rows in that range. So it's 543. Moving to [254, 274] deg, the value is 463.2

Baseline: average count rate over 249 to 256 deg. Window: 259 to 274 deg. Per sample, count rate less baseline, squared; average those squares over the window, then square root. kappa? 38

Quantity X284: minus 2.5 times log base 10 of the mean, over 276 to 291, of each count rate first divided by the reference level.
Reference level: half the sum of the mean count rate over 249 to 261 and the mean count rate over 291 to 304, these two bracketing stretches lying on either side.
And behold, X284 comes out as 0.01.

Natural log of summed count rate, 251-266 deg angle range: 7.86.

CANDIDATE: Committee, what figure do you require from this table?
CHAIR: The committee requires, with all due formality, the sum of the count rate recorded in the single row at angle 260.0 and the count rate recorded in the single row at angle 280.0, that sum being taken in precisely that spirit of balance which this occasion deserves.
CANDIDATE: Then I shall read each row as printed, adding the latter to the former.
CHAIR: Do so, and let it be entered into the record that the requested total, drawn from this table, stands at 911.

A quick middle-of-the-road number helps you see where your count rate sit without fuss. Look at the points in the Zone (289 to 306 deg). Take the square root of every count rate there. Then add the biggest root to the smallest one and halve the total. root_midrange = 22.3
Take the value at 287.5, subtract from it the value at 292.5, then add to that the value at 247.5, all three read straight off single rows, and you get 351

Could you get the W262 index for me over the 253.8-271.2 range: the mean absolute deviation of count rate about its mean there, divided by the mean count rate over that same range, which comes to 0.040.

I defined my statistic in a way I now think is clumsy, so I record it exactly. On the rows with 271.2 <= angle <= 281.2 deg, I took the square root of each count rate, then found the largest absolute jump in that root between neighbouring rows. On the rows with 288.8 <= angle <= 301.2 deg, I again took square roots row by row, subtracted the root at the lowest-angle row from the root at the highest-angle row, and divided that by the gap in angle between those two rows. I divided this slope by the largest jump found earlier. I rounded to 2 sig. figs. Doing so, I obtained 0.23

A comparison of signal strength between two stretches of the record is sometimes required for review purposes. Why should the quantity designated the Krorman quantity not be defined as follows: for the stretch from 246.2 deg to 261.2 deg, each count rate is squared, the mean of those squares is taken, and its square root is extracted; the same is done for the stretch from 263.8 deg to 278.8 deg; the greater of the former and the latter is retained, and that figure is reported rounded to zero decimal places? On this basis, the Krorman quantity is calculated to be 430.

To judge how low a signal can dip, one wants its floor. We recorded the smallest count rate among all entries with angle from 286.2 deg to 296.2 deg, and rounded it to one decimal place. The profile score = 445.9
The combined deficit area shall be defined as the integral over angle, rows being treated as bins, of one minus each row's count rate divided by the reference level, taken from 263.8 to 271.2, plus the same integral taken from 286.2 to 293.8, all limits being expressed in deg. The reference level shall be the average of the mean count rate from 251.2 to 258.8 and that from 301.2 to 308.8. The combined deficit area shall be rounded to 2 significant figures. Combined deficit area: 1.2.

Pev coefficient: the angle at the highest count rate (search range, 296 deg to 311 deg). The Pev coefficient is 305.0 deg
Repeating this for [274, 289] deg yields 287.5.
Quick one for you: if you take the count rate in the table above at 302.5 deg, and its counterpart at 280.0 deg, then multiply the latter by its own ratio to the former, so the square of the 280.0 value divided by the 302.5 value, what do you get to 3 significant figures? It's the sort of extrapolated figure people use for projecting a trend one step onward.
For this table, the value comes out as 381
